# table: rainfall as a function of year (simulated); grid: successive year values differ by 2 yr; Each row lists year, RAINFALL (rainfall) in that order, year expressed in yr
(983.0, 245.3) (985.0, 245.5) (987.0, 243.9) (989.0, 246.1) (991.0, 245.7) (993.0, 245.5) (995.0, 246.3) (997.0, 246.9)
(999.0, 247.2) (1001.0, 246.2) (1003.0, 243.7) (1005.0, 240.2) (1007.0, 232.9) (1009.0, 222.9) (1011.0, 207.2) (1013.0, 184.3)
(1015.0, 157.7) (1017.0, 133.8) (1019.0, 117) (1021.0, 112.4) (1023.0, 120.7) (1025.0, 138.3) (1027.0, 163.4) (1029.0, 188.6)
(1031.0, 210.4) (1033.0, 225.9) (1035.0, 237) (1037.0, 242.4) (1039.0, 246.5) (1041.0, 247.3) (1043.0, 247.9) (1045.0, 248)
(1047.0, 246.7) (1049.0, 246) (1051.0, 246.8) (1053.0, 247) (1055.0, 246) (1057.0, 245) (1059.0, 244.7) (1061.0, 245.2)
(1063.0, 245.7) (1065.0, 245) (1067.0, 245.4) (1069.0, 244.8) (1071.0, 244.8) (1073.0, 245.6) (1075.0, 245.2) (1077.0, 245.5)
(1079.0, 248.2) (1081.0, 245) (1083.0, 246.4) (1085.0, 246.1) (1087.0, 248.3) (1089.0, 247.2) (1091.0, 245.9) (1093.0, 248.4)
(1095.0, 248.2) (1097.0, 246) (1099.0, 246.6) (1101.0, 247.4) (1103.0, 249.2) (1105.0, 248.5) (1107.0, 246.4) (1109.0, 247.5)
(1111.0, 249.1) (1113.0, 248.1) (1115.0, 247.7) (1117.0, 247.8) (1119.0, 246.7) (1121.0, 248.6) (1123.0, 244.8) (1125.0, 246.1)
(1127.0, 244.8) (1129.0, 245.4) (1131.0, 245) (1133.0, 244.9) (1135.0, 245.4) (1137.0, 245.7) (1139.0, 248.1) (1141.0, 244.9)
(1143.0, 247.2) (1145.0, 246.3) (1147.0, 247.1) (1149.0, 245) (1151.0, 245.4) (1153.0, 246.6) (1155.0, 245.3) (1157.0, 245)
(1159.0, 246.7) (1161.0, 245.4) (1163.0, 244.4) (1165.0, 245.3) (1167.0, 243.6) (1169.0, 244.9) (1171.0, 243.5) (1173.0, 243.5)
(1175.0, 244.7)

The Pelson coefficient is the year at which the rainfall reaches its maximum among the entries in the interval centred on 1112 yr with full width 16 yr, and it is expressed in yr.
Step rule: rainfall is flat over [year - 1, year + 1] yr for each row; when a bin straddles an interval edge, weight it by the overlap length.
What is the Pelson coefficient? 1111.0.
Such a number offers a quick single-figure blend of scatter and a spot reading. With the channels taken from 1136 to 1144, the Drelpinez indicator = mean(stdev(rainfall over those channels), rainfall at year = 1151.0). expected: 123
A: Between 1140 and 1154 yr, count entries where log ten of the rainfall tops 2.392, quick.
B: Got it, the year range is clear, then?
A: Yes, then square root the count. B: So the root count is 1.4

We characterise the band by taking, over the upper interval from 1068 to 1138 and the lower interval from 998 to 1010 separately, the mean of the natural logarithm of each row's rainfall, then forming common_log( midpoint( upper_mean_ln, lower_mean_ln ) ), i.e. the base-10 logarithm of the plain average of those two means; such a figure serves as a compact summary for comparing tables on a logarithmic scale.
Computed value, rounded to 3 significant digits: 0.740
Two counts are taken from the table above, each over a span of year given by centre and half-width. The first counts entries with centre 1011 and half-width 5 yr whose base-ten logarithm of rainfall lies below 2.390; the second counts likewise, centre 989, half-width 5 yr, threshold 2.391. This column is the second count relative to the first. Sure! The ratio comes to 0.8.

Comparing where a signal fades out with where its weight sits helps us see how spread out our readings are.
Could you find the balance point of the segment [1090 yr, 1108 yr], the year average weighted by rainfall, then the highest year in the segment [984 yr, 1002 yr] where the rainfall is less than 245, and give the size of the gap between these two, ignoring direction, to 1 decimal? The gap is 112.0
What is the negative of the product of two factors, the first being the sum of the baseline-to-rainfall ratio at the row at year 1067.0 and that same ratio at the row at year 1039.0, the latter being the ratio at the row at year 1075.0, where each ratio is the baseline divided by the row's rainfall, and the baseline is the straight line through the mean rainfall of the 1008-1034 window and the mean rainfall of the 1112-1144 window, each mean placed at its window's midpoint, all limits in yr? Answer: -1.32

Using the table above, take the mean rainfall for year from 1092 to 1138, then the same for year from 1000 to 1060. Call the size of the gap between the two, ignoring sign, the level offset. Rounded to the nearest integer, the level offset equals 36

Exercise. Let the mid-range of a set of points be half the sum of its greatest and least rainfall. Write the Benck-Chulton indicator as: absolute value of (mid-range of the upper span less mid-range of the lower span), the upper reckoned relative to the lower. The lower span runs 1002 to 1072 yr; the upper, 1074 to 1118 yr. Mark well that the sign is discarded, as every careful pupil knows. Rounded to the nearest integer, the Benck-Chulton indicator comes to 67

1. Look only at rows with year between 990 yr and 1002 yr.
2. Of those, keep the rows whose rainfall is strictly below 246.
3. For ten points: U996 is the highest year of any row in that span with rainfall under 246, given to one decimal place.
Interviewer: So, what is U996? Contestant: 993.0 yr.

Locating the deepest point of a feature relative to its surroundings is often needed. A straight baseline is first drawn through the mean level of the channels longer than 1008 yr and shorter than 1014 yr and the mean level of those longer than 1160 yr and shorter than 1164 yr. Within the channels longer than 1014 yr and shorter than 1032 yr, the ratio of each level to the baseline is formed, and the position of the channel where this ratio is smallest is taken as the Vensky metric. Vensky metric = 1021.0 yr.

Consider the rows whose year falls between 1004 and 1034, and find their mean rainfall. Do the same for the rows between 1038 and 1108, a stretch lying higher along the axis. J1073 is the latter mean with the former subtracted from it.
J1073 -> 69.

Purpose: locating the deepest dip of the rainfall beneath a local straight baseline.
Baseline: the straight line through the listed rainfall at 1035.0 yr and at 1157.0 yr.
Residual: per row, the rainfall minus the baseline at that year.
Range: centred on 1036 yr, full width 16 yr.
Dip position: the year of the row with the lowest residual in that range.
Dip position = 1029.0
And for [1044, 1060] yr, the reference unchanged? 1059.0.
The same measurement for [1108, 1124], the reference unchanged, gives 1123.0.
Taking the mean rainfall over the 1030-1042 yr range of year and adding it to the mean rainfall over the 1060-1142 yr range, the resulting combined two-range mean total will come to 481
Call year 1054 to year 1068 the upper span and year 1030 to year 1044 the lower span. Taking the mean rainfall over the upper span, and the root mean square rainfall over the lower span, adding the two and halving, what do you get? 241.2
